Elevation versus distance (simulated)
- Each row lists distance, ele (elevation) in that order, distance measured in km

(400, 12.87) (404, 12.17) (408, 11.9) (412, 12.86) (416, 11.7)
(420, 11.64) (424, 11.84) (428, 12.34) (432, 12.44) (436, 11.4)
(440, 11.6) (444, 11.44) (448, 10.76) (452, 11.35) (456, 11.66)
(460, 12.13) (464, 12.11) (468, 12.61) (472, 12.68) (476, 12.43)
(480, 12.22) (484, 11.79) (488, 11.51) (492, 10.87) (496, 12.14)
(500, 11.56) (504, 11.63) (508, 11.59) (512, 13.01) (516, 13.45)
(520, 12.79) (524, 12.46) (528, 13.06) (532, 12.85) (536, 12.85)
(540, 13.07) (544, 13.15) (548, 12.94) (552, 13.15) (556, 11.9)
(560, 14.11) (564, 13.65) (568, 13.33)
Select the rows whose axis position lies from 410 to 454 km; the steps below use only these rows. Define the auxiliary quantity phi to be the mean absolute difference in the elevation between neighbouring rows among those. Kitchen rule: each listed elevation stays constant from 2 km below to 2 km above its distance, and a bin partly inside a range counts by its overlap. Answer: 0.47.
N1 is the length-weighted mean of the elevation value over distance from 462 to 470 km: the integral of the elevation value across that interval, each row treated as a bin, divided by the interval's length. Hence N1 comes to 12.4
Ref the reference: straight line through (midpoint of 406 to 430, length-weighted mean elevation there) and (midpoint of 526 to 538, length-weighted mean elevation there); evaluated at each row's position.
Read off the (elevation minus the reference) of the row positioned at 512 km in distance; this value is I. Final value 0.2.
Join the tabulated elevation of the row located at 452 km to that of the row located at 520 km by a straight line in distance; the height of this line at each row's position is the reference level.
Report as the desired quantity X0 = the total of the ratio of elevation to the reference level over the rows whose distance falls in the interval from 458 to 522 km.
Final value 16.0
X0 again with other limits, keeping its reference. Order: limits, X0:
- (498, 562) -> 15.7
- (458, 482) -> 6.3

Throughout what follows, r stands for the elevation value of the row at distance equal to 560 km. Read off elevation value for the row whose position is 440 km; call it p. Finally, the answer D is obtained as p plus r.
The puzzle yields 25.7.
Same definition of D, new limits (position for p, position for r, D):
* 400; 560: 27.0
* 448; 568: 24.1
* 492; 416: 22.6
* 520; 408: 24.7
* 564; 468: 26.3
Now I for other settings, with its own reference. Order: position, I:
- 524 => -0.4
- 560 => 1.0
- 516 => 0.7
